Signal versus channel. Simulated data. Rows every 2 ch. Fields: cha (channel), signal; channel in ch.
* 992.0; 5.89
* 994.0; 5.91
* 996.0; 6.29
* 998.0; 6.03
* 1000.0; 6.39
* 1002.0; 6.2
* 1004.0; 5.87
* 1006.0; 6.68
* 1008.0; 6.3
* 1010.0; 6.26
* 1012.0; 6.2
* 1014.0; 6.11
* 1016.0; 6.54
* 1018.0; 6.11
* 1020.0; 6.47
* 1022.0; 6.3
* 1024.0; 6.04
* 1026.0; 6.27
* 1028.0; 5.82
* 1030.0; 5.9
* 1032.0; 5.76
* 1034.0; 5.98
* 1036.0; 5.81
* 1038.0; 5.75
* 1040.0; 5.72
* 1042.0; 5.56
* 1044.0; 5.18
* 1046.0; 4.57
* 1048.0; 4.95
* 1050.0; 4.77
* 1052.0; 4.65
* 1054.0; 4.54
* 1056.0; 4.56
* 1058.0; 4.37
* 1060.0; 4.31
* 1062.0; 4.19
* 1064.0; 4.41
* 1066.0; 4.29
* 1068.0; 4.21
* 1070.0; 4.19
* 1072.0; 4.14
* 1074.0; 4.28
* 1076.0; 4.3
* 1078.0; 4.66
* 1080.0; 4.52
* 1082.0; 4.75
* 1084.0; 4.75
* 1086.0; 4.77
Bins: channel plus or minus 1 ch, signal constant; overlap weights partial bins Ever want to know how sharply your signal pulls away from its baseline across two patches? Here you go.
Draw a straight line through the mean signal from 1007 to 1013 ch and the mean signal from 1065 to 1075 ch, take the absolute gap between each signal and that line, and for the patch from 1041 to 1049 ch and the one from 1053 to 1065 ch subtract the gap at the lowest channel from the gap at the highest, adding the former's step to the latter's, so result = -0.58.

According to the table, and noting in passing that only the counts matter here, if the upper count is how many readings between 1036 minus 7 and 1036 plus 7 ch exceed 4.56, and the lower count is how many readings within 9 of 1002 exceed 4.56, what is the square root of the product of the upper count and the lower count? 8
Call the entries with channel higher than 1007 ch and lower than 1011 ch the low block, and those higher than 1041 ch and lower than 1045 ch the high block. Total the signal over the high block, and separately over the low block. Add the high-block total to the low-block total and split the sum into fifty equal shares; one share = 0.466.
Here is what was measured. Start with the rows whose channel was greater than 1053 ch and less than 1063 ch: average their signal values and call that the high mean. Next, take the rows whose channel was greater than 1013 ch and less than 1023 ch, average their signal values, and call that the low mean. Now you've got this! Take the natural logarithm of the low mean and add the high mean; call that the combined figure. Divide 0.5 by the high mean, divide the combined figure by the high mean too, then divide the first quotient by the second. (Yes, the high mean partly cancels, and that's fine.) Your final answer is 0.080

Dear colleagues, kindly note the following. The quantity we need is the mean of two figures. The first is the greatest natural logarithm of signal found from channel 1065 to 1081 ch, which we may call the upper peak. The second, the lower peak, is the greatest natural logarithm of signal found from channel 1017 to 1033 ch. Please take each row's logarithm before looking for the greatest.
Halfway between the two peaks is 1.70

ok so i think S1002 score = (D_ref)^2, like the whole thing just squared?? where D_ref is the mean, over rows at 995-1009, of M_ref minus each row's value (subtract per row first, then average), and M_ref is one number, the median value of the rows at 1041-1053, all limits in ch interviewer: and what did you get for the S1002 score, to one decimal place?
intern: 1.9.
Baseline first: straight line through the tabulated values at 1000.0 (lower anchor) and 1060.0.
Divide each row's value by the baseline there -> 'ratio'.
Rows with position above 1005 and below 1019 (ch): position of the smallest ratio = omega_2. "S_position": 1008.0 ch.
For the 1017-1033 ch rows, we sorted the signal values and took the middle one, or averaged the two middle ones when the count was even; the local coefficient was 6.1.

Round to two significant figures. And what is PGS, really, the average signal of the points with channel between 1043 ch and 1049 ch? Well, 4.9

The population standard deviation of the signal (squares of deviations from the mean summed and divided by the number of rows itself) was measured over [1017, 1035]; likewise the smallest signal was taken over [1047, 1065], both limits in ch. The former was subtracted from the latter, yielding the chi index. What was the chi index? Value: 4.0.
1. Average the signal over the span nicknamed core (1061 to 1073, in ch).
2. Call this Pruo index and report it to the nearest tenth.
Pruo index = 4.2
